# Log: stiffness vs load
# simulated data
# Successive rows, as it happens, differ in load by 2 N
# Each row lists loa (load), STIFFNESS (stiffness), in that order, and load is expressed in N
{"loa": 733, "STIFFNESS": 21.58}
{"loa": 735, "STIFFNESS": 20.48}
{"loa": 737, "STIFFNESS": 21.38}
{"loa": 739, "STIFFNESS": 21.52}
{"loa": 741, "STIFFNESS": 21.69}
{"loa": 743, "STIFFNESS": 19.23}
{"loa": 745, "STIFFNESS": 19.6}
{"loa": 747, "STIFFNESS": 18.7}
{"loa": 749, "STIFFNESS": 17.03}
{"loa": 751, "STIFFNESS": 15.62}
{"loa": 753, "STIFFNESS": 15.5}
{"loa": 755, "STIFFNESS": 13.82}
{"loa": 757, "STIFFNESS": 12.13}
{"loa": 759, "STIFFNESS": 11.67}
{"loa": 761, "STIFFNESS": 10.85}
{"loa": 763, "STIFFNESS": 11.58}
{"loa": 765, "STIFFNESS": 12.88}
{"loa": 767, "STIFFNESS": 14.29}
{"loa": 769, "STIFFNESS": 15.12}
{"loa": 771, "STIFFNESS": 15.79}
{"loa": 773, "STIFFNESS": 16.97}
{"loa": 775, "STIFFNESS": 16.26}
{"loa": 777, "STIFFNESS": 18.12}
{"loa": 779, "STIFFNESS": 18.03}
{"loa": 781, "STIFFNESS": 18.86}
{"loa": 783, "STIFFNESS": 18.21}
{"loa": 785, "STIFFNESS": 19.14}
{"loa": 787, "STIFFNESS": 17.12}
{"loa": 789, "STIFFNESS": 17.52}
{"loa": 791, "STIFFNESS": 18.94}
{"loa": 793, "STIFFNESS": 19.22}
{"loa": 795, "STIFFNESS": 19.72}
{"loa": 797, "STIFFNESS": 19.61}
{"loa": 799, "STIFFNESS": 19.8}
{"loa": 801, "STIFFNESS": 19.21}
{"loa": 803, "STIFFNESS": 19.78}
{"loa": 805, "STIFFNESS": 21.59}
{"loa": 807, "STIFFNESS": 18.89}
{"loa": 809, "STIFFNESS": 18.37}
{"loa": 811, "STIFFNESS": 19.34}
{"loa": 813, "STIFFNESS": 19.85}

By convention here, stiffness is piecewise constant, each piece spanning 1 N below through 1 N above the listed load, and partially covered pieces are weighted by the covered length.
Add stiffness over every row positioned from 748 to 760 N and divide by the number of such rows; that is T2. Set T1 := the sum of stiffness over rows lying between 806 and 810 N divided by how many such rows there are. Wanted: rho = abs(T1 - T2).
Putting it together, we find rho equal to 4.3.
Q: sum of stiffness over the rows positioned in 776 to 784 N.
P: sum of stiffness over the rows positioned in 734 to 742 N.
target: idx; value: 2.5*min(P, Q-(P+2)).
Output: -35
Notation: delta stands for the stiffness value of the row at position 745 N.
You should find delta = 19.6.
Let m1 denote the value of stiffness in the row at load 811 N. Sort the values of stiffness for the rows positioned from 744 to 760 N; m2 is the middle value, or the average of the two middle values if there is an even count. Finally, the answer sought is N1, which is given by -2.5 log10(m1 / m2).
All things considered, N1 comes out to -0.24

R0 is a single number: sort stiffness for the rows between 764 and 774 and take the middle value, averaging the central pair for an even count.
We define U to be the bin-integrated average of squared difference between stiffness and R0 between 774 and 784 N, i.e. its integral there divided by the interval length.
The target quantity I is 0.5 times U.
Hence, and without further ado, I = 4.2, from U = 8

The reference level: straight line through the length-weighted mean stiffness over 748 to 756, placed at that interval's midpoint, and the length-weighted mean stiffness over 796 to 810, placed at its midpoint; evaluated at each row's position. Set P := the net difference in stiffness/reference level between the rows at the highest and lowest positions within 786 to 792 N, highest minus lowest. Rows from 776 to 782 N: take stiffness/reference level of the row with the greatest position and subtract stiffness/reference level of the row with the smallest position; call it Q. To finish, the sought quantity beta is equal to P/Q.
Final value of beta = 4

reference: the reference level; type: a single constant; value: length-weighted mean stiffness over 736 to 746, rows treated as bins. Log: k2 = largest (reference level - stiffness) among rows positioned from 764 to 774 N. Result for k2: 8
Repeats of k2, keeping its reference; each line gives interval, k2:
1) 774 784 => 4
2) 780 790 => 4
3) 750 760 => 9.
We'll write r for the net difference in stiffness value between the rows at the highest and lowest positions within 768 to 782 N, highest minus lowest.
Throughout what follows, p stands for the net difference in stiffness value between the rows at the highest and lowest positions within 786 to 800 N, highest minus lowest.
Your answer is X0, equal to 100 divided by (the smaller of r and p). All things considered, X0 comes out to 37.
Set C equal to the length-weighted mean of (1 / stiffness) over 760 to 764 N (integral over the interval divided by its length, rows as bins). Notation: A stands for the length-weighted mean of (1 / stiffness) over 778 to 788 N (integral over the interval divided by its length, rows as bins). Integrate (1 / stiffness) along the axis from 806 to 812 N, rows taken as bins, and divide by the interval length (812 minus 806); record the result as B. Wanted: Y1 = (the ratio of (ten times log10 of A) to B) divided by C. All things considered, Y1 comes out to -2664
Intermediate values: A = 0.0548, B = 0.053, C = 0.09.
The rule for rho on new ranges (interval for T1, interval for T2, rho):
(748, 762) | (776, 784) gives 4.5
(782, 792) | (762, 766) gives 6.0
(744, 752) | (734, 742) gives 3.5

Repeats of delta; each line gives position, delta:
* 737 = 21.38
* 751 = 15.62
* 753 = 15.5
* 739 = 21.52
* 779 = 18.03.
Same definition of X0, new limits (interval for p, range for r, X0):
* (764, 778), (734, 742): 83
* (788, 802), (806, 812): 222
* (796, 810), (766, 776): -81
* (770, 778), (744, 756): -17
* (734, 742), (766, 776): 83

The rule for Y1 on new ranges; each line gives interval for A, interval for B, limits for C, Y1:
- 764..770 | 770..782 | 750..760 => -2684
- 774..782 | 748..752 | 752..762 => -2563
